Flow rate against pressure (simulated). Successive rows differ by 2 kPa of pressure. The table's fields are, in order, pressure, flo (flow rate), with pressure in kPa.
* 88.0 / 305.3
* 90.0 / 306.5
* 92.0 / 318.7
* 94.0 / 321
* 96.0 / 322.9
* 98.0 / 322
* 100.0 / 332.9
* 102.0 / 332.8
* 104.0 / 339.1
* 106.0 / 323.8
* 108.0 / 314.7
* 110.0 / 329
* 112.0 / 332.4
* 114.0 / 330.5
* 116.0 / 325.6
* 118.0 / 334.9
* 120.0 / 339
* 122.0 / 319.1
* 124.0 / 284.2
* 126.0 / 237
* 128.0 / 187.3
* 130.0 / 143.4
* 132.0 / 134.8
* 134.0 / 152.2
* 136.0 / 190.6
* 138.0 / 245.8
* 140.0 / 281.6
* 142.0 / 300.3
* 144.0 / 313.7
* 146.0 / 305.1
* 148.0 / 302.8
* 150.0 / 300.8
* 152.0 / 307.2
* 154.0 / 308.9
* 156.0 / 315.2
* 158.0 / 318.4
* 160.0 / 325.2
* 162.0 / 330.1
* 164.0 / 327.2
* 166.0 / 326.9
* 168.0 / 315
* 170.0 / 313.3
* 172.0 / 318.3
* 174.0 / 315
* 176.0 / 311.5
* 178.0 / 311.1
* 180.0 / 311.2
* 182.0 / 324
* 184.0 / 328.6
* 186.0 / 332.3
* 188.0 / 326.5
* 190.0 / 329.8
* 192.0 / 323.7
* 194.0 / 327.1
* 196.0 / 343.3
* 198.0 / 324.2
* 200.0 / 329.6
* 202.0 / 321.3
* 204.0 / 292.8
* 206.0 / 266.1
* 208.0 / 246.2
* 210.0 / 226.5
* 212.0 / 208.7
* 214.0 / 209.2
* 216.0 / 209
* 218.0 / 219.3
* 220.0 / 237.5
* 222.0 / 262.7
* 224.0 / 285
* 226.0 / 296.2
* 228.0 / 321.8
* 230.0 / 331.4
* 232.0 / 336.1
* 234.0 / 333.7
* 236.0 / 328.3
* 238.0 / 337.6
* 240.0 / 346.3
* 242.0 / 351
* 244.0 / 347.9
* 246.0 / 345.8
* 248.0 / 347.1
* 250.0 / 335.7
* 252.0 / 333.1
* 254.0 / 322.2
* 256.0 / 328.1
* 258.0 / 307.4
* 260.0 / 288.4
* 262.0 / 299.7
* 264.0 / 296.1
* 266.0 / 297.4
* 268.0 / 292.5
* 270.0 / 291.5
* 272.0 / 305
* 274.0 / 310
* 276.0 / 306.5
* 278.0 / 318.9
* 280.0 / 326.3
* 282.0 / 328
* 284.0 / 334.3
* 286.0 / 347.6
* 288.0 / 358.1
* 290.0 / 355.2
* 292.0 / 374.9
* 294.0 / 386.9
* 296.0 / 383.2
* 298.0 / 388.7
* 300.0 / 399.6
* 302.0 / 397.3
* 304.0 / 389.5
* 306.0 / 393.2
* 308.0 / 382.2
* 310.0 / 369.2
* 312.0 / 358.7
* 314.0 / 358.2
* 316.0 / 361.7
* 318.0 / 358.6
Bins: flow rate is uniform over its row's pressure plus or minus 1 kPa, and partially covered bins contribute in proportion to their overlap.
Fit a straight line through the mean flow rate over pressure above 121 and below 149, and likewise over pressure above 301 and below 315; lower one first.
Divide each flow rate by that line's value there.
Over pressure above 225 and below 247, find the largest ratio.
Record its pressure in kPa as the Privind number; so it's 242.0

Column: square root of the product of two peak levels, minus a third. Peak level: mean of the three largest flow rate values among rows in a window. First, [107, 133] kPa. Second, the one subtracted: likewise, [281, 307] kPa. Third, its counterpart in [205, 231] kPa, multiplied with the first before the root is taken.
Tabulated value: -71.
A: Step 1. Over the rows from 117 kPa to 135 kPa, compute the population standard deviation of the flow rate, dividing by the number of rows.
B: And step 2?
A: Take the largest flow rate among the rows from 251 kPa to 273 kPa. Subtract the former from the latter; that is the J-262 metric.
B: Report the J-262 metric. 253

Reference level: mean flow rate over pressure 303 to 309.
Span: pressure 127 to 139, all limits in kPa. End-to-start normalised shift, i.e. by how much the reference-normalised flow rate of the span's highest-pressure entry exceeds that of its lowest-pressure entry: 0.15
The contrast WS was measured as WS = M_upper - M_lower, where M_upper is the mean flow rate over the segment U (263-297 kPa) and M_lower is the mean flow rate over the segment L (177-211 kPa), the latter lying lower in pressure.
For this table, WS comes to 20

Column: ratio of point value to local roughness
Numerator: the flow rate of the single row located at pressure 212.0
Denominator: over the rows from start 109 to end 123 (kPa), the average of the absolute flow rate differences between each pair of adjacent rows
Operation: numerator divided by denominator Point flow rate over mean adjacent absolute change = 28.8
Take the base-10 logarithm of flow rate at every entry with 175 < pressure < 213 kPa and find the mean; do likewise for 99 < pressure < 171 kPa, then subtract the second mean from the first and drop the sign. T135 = 0.025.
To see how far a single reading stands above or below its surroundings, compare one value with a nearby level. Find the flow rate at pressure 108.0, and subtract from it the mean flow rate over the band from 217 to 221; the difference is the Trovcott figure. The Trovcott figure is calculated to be 86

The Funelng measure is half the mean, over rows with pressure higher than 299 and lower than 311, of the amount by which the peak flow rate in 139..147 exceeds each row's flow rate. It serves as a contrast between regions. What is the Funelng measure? -37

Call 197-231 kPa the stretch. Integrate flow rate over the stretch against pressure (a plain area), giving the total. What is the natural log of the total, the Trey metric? 9.12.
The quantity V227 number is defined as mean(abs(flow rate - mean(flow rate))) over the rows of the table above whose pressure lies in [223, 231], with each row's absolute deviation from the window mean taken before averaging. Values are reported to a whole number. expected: 18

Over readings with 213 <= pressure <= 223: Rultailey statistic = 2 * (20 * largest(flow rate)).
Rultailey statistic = 10508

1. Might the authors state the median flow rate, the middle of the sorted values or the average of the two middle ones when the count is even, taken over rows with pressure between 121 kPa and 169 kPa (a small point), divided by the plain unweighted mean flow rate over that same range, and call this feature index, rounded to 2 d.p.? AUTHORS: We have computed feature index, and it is 1.11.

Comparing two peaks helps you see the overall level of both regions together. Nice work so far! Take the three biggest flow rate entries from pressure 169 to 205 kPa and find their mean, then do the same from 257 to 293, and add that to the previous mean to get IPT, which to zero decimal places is 698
